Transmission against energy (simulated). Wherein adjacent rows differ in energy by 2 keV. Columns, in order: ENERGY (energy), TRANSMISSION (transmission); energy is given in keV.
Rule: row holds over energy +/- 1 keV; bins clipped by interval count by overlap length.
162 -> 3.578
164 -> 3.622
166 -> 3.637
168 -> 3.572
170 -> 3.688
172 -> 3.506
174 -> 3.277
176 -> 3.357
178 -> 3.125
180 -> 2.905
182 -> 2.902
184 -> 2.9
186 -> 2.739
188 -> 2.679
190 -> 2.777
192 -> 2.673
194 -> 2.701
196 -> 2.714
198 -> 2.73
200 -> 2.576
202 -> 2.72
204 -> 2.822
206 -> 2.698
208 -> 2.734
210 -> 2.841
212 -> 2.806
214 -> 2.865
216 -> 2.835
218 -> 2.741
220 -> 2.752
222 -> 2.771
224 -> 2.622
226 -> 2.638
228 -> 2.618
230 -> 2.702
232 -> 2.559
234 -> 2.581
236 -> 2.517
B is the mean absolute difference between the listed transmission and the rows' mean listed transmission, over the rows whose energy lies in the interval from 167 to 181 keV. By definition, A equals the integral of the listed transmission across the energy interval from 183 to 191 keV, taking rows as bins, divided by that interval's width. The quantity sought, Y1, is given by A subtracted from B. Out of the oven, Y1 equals -2.56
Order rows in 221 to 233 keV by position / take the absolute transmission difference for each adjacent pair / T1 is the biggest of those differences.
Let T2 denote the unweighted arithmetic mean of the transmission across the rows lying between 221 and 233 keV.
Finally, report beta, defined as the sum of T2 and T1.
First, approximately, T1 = 0.149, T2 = 2.65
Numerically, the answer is 2.80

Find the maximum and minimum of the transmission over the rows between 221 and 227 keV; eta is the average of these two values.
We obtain 2.70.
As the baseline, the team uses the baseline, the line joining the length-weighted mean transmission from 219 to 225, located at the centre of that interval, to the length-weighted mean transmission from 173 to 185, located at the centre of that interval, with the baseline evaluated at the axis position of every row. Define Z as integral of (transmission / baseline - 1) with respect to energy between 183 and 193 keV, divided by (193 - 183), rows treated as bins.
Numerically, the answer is -0.08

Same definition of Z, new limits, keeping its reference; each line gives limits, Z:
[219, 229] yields -0.01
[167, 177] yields 0.11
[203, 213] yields -0.02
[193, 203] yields -0.08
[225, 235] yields -0.01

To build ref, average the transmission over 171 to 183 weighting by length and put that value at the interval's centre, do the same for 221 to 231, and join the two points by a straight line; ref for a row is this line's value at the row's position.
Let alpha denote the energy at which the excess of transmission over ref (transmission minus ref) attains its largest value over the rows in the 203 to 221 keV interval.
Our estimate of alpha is 214 keV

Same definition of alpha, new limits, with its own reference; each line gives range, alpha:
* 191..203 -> 202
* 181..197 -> 184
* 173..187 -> 176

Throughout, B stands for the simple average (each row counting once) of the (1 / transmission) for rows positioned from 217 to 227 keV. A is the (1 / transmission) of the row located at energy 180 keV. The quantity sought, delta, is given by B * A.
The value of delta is 0.127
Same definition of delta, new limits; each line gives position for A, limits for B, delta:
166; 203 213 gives 0.099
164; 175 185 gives 0.091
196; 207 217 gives 0.131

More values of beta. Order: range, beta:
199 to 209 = 2.85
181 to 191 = 2.96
